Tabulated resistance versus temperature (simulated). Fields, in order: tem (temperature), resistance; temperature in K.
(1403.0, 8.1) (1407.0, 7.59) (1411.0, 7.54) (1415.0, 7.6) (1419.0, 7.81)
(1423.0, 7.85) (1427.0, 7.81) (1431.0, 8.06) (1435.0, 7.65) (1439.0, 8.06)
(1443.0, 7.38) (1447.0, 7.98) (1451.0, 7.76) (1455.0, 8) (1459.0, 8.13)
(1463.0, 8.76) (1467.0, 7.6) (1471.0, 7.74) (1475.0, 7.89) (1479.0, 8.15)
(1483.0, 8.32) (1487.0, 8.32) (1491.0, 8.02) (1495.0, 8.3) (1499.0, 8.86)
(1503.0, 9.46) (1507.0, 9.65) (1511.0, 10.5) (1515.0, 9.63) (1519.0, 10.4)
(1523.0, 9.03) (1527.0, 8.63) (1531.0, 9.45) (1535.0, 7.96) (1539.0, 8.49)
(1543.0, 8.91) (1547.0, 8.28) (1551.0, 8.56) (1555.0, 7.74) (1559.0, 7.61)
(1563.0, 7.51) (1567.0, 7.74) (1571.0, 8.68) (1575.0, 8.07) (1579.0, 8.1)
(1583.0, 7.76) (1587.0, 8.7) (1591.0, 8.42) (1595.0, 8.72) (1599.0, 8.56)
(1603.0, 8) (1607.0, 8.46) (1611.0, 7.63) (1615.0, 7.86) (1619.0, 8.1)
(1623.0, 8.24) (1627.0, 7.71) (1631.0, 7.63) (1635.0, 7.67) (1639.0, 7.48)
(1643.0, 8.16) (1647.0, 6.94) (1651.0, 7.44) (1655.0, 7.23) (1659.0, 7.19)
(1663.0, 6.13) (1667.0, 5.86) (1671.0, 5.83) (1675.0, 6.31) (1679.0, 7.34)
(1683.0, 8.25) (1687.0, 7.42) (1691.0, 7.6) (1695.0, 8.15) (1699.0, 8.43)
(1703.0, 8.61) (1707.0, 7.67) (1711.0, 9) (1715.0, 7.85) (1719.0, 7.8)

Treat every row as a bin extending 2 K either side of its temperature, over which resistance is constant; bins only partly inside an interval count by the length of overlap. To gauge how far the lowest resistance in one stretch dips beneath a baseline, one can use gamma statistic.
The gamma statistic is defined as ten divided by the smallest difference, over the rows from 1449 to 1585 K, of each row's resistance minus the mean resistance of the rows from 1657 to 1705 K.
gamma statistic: 40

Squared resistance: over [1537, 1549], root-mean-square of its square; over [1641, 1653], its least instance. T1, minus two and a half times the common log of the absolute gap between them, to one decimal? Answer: -3.5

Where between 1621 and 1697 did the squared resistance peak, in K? 1683.0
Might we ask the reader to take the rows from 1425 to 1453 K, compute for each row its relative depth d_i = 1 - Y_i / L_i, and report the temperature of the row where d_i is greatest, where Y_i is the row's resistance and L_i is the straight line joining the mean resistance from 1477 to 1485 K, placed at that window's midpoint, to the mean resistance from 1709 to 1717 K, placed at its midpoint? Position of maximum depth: 1443.0 K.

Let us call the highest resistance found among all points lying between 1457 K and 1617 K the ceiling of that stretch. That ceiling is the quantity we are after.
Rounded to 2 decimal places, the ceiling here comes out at 10.50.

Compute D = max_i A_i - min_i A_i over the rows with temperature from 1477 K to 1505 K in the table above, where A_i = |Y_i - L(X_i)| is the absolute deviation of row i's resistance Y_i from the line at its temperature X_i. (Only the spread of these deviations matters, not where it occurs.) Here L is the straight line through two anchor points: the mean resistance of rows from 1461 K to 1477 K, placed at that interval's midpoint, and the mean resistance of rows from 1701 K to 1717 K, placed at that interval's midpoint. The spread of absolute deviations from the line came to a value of 1.4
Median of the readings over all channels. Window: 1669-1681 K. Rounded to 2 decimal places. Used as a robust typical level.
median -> 6.31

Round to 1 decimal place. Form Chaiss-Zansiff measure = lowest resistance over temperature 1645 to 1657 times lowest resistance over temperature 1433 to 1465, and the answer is 51.2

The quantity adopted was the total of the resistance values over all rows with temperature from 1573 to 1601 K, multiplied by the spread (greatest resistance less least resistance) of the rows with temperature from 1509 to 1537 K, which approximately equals 148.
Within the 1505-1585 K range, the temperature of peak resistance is 1511.0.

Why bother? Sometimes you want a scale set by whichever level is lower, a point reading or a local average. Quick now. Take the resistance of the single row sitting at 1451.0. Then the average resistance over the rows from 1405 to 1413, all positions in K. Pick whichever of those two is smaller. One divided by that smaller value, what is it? 0.132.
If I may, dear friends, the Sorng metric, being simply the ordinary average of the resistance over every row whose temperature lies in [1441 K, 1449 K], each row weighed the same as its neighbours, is 7.7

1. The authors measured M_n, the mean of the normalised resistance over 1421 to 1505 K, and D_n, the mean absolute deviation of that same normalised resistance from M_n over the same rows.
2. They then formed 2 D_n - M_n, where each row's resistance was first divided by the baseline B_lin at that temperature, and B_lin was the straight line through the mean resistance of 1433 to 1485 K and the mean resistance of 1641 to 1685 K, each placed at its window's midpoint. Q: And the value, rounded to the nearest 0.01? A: -0.92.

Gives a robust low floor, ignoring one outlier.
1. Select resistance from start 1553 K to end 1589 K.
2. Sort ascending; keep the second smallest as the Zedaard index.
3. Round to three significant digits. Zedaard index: 7.61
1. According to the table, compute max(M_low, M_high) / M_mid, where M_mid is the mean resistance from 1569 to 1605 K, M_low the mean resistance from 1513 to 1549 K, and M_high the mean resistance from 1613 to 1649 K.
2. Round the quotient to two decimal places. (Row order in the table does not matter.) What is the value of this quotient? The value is 1.08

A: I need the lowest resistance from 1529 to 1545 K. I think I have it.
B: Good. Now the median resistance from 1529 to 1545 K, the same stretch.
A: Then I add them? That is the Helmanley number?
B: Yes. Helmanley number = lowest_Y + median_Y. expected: 16.7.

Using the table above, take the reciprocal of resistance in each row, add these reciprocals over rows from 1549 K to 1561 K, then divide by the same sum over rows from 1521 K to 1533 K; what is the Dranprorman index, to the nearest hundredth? 1.14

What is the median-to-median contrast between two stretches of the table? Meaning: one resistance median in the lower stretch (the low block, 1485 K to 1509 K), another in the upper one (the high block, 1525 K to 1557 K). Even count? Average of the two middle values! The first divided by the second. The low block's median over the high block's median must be 1.01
